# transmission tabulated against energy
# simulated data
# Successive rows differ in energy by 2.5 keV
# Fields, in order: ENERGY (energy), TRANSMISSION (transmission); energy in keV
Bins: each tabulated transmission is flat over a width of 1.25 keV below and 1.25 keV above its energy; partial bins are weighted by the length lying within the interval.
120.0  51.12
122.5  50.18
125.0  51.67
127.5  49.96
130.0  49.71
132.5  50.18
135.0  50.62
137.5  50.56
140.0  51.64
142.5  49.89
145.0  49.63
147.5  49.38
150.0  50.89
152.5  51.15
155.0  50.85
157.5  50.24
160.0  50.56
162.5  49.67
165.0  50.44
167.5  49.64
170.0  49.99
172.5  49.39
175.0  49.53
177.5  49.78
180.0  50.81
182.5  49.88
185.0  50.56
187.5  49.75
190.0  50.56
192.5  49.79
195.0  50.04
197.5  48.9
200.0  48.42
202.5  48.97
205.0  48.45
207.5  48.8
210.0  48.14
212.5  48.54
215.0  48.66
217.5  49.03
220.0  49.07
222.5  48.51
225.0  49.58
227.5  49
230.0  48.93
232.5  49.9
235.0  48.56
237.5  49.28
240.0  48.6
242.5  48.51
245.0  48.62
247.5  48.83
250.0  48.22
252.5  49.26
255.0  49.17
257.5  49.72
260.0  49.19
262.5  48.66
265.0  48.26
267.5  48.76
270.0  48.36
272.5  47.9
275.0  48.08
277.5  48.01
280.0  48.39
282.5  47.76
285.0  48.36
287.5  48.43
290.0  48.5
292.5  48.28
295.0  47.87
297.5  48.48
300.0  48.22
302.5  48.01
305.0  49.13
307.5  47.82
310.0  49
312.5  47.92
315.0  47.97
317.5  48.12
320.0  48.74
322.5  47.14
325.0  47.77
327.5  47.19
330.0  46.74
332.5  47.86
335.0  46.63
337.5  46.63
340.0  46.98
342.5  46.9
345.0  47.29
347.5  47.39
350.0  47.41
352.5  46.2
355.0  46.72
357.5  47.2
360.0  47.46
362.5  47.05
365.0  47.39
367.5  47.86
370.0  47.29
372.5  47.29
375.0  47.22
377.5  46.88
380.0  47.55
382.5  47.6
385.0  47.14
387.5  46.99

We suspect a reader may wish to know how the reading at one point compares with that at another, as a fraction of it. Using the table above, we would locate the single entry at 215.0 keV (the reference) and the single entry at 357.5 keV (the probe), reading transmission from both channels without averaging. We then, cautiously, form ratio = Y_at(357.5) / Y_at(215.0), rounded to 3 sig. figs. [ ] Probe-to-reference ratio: 0.970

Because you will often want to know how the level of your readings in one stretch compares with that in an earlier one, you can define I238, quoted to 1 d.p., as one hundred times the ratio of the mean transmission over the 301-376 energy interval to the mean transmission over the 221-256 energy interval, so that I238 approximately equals 97.0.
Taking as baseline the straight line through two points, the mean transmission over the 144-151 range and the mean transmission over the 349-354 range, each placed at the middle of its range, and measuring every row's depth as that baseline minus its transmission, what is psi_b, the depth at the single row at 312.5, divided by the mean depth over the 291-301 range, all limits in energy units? 0.9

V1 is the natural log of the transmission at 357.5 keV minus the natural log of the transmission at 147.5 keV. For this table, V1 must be -0.045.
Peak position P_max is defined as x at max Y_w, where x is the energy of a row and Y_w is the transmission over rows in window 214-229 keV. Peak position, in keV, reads 225.0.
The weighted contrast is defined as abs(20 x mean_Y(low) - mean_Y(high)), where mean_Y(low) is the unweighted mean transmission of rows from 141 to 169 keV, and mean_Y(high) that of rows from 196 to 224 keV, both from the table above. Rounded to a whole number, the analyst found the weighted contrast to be 956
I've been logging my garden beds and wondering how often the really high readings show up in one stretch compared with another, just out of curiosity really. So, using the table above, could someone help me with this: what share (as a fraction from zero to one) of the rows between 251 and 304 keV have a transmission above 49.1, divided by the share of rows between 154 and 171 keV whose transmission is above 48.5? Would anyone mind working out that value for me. 0.19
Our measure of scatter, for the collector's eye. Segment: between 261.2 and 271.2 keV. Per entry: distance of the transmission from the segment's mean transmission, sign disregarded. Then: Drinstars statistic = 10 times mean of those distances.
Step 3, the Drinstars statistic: 2.0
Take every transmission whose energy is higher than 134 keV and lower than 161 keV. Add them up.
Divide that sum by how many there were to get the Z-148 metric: 50.5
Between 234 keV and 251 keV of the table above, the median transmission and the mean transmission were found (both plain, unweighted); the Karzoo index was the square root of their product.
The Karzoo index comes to 48.6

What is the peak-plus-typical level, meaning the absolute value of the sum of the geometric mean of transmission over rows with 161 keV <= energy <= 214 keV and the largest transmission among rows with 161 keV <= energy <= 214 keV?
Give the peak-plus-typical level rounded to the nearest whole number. 100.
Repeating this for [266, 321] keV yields 97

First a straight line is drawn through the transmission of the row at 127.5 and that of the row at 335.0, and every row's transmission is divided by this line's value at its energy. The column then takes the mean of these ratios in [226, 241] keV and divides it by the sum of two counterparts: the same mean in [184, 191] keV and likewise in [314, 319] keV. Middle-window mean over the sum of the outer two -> 0.496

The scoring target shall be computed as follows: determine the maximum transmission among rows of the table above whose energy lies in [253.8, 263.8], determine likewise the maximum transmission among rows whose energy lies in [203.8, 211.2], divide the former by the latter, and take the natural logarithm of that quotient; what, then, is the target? 0.02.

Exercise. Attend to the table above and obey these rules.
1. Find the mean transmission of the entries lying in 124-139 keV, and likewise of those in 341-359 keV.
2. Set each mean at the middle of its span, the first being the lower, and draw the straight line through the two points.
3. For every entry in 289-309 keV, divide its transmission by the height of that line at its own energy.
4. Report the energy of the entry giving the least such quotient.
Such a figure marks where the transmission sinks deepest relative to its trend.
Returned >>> 295.0 keV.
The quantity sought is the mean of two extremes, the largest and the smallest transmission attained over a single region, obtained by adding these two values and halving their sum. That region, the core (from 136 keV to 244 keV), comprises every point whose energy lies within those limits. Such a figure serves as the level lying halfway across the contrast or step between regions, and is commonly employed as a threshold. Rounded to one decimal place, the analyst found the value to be 49.9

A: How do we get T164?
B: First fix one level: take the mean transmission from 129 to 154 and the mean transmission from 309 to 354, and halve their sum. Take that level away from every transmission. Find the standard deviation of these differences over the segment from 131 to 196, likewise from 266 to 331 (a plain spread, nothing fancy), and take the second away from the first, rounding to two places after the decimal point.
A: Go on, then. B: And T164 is 0.04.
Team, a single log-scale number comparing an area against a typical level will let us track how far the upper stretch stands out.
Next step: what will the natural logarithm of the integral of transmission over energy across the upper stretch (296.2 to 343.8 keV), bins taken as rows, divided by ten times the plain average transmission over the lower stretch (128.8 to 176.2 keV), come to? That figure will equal 1.51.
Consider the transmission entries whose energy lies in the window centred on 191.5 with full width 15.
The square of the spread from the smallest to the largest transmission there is 2.8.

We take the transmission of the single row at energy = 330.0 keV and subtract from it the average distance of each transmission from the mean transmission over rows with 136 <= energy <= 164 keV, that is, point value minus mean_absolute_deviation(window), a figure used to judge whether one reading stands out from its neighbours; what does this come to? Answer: 46.2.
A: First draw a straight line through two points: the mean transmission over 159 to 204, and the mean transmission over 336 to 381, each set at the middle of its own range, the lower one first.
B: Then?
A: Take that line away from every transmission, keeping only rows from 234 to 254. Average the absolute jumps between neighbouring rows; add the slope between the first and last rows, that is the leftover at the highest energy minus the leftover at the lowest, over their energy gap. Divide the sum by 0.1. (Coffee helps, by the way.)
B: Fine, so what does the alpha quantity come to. 5.5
